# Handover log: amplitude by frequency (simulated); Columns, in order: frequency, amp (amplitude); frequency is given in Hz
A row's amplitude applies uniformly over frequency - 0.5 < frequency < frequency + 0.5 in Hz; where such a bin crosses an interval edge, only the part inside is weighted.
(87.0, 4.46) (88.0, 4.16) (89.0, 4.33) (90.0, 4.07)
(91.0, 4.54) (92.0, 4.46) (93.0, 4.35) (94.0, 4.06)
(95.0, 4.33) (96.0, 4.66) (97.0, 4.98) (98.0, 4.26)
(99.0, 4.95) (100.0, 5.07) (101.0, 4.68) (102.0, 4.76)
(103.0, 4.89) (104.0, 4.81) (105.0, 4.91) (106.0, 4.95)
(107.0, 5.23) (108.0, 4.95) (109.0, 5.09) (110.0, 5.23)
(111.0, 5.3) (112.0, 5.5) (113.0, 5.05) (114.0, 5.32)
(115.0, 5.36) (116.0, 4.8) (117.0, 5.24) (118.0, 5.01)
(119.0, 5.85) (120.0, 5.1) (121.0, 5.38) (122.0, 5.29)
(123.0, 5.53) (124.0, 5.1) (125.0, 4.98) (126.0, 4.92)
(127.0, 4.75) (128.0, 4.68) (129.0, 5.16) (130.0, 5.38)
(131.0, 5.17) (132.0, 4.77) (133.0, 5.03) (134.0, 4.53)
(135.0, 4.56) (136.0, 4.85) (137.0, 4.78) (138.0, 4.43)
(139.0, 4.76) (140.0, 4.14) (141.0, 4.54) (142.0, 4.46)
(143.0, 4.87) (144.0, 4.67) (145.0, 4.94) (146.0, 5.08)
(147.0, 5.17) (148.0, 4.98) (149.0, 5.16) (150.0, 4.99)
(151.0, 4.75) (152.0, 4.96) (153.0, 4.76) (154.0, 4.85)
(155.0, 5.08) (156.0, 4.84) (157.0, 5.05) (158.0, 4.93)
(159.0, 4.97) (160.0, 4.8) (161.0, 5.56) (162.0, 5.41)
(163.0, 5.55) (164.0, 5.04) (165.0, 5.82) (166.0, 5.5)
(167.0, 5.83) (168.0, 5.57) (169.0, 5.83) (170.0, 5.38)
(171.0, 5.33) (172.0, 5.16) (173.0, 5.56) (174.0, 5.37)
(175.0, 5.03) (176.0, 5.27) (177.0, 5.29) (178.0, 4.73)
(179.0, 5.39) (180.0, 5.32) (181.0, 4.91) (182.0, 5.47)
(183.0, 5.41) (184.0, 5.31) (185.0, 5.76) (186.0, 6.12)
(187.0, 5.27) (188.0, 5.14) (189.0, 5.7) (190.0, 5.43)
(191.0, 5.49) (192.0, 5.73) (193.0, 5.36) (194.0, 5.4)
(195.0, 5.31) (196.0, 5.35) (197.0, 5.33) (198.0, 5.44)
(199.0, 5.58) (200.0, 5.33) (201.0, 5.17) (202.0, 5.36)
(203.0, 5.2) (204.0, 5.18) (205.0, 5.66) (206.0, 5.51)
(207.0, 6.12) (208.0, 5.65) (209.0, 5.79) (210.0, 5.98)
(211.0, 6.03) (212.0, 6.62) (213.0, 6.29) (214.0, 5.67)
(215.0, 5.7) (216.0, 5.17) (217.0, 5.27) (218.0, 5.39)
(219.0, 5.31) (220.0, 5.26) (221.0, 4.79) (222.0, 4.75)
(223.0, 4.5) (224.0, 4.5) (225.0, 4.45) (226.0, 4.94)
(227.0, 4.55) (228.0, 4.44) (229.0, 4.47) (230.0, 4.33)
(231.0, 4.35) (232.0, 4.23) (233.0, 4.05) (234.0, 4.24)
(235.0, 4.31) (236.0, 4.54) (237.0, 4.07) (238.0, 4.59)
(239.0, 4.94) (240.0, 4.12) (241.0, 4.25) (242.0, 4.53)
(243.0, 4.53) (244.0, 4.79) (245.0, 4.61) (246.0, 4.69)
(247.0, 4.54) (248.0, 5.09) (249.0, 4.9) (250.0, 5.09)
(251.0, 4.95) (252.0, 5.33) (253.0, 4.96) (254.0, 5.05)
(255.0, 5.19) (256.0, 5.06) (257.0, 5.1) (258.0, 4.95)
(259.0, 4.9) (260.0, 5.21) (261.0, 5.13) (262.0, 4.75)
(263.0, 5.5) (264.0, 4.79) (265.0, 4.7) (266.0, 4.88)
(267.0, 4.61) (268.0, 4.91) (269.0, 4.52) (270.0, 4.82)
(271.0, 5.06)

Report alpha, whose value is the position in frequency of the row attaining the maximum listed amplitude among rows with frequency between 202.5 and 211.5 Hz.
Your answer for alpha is 207.0 Hz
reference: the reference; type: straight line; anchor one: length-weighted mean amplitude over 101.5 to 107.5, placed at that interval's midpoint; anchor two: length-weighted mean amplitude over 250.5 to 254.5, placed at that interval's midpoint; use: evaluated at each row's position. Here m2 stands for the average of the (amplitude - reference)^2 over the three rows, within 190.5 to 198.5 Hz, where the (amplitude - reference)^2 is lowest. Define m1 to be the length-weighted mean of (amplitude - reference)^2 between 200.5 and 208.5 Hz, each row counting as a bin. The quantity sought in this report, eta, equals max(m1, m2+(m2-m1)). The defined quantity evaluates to 0.30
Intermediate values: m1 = 0.30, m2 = 0.099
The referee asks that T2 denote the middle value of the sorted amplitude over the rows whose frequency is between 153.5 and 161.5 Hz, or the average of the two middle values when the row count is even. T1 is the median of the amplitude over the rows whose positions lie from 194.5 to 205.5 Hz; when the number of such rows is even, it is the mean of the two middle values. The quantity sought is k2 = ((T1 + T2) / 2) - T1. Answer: -0.19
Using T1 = 5.3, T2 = 4.95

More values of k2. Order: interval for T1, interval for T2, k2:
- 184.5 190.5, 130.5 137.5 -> -0.39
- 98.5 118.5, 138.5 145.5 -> -0.18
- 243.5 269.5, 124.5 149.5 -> -0.04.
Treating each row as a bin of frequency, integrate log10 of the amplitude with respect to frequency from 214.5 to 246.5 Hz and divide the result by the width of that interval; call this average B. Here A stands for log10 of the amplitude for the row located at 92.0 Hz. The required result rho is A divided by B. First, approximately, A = 0.649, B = 0.67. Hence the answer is 0.98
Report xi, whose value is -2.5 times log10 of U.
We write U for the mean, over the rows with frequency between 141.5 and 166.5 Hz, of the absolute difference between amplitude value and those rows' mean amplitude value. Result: 1.58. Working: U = 0.232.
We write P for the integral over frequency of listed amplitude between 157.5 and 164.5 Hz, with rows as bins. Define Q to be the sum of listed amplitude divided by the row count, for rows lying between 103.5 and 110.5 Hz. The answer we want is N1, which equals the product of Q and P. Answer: 182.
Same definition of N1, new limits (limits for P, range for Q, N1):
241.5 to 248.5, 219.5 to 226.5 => 155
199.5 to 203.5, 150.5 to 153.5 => 102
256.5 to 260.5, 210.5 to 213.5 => 127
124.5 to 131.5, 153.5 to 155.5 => 174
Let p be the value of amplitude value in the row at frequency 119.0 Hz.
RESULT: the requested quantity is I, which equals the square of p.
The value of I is 34.2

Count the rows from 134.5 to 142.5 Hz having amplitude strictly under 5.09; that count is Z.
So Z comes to 8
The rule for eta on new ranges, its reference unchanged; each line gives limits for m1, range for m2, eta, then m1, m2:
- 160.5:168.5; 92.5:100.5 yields 0.36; 0.36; 0.009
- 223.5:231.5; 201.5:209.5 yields 0.33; 0.33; 0.057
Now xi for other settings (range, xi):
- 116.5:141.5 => 1.30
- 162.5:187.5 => 1.58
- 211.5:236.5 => 0.67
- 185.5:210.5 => 1.62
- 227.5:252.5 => 1.42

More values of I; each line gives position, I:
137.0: 22.8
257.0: 26.0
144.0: 21.8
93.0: 18.9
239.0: 24.4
